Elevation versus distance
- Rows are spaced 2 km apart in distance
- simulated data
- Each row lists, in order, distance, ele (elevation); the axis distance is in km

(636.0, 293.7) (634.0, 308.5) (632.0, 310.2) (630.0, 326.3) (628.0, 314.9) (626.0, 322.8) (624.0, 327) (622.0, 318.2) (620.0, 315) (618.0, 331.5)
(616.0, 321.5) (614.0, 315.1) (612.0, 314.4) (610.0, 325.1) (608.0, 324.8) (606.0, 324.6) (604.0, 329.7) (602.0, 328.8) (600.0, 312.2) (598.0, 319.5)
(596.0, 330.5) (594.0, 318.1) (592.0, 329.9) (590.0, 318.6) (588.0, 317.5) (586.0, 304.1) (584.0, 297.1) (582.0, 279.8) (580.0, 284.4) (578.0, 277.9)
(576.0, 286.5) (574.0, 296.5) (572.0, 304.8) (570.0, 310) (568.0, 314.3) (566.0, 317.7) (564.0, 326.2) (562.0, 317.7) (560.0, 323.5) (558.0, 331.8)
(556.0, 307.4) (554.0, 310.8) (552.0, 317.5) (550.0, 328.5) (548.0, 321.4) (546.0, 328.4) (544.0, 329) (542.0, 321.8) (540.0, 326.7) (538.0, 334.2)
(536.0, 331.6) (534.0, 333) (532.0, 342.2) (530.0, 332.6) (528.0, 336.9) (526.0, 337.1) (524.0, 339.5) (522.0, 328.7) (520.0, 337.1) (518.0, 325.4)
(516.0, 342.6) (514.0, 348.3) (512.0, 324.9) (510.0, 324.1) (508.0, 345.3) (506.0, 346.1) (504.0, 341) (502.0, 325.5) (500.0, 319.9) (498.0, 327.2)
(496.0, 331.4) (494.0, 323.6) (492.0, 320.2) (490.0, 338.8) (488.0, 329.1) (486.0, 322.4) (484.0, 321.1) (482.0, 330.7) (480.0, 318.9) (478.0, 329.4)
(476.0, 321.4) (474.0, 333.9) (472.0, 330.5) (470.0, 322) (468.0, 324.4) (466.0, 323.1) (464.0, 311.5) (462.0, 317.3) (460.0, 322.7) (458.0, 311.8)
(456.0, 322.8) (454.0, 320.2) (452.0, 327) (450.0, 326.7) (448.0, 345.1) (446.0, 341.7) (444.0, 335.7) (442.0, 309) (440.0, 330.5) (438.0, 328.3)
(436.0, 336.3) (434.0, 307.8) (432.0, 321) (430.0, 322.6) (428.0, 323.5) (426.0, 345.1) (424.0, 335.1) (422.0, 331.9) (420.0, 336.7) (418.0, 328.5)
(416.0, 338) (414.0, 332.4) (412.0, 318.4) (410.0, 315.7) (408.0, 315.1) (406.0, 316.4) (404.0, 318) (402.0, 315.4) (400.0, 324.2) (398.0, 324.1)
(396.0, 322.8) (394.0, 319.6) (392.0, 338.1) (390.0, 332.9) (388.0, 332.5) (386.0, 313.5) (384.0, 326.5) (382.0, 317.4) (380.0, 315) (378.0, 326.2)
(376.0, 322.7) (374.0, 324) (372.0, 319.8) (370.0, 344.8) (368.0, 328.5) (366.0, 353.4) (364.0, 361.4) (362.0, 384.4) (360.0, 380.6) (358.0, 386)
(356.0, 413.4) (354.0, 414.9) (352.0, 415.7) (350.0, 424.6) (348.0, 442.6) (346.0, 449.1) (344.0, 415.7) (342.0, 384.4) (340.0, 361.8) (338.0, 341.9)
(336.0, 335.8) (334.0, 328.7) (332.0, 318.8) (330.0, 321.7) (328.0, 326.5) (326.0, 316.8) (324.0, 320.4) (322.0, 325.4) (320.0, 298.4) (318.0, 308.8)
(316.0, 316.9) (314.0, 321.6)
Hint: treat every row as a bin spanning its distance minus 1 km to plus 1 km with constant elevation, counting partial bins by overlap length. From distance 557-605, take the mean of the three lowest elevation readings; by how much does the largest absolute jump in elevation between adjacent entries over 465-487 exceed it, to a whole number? -268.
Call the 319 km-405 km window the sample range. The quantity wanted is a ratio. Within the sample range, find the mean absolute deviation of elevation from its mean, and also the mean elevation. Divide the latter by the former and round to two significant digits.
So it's 11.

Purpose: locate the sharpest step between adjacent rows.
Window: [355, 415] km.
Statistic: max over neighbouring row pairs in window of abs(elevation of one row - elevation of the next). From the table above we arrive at 27.4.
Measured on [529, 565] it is 24.4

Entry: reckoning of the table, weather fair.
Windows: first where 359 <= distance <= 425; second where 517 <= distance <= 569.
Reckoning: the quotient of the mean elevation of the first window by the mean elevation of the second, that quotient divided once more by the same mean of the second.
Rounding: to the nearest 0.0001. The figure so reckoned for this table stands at 0.0031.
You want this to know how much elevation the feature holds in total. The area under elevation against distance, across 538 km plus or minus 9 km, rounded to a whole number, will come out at 5959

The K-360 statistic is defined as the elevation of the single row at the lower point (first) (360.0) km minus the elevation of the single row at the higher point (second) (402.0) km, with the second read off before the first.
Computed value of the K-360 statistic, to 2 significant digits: 65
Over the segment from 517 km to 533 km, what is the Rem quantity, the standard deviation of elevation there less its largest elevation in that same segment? -337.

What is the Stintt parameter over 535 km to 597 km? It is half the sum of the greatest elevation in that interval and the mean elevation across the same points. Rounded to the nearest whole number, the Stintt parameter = 324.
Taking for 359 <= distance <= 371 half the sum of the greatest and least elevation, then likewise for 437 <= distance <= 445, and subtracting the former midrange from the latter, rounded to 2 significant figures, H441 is -34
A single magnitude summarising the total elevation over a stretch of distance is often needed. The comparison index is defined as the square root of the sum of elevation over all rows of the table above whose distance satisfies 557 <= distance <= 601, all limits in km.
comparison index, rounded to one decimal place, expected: 82.6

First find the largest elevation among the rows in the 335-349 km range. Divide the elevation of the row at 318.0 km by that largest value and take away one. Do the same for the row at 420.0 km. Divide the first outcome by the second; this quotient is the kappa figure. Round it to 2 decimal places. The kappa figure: 1.25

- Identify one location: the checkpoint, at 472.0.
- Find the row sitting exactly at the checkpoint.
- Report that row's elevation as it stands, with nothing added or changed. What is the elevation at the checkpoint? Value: 330.5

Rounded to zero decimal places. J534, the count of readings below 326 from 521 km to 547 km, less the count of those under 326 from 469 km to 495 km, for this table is -6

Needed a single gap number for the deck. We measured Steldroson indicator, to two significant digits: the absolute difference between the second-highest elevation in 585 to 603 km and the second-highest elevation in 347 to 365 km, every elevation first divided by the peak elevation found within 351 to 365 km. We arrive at 0.23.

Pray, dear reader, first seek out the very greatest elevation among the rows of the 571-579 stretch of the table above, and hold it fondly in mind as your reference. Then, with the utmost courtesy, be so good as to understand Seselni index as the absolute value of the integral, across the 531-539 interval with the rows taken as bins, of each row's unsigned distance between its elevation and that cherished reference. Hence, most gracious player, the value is 244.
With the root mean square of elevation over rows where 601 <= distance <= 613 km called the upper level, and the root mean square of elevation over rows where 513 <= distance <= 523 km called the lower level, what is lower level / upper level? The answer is 1.04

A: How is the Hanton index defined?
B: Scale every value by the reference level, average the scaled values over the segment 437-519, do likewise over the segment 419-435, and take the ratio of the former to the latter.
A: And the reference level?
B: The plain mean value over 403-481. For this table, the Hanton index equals 1.00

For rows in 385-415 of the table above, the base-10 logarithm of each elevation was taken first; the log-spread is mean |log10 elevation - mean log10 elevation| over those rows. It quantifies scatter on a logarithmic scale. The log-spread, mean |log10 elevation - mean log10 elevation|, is 0.0087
